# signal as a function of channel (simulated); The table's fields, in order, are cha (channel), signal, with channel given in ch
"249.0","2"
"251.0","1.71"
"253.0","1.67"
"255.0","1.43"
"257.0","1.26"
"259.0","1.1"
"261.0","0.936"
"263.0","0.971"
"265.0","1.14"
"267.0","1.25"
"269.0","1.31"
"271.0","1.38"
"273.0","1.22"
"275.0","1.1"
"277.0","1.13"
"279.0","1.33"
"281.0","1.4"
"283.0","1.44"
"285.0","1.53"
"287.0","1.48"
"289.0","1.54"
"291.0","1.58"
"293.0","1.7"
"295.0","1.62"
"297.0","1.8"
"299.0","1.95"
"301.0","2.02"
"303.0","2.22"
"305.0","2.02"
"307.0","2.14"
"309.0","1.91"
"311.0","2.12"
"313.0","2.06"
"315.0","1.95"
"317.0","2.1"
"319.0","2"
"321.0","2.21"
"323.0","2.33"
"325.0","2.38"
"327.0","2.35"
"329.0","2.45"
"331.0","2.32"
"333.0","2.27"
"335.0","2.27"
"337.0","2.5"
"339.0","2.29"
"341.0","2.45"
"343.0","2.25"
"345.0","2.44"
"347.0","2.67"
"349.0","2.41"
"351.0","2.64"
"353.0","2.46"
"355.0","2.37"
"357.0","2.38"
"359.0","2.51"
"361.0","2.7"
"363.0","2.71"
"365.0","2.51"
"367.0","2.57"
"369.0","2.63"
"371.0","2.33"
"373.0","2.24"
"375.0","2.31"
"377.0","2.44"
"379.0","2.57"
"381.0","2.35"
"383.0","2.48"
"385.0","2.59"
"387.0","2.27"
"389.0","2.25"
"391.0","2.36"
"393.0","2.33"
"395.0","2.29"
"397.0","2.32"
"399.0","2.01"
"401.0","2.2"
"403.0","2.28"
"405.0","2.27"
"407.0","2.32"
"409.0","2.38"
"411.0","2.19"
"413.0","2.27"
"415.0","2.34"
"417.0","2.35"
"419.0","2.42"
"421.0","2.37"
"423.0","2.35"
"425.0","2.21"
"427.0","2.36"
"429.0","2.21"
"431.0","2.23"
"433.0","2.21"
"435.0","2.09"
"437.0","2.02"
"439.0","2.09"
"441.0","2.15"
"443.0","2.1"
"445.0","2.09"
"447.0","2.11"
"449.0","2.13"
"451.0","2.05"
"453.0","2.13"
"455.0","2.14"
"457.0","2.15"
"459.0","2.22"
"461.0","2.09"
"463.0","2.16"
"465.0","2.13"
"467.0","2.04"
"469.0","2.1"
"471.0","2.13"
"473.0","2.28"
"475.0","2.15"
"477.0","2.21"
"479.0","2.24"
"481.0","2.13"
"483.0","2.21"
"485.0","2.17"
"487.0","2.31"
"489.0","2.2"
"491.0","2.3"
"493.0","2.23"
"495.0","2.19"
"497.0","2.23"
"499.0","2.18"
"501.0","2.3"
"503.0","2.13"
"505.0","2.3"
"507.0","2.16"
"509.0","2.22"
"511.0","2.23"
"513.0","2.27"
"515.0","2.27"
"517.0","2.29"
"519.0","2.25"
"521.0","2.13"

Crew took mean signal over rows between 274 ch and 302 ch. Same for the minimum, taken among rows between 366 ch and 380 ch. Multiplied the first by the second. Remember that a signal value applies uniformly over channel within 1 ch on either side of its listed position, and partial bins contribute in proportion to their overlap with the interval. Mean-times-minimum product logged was 3.5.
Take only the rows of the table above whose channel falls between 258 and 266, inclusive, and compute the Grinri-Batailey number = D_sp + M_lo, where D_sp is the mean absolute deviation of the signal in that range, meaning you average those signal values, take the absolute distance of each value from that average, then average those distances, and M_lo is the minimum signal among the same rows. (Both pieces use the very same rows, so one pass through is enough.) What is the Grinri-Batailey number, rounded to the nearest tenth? 1.0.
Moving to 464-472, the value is 2.1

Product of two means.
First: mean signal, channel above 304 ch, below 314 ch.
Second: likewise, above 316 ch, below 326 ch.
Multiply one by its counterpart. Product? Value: 4.5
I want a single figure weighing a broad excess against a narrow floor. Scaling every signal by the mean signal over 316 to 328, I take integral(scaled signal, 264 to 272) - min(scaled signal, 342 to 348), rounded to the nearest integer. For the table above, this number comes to 4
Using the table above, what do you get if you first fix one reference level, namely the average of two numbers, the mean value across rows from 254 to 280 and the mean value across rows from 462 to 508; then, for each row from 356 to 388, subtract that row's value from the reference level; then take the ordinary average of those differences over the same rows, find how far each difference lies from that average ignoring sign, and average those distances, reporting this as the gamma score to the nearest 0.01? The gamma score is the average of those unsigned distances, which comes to 0.13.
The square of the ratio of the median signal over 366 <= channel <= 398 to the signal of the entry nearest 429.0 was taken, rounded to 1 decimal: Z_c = 1.1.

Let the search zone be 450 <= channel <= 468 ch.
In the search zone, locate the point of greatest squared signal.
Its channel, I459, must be 459.0 ch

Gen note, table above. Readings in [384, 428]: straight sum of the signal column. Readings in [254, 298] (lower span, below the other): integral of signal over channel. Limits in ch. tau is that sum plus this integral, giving 110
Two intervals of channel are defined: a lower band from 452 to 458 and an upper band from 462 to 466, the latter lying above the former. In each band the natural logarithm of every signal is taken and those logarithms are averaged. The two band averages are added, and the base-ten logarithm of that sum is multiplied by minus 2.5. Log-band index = -0.46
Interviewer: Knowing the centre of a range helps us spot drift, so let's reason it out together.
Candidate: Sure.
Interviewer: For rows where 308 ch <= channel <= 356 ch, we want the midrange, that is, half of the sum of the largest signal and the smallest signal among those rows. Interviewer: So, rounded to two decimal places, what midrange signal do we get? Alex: 2.29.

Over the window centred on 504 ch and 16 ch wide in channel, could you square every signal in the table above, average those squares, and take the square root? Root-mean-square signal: 2.22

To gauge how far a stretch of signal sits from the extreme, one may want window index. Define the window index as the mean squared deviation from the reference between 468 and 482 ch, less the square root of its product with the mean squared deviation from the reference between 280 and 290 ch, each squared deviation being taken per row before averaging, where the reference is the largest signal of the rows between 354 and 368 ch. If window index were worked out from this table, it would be -0.37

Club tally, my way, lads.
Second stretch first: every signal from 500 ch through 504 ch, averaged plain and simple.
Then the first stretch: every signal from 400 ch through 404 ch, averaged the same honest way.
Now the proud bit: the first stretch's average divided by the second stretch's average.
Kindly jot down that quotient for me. 1.01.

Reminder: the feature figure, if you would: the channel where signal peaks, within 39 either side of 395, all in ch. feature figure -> 363.0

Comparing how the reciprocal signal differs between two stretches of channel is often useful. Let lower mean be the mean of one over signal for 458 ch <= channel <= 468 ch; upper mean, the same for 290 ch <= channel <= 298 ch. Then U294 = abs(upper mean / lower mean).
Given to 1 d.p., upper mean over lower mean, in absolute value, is 1.3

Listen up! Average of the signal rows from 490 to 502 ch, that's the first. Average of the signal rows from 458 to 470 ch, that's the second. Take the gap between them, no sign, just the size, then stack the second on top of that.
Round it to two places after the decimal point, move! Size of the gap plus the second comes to 2.24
